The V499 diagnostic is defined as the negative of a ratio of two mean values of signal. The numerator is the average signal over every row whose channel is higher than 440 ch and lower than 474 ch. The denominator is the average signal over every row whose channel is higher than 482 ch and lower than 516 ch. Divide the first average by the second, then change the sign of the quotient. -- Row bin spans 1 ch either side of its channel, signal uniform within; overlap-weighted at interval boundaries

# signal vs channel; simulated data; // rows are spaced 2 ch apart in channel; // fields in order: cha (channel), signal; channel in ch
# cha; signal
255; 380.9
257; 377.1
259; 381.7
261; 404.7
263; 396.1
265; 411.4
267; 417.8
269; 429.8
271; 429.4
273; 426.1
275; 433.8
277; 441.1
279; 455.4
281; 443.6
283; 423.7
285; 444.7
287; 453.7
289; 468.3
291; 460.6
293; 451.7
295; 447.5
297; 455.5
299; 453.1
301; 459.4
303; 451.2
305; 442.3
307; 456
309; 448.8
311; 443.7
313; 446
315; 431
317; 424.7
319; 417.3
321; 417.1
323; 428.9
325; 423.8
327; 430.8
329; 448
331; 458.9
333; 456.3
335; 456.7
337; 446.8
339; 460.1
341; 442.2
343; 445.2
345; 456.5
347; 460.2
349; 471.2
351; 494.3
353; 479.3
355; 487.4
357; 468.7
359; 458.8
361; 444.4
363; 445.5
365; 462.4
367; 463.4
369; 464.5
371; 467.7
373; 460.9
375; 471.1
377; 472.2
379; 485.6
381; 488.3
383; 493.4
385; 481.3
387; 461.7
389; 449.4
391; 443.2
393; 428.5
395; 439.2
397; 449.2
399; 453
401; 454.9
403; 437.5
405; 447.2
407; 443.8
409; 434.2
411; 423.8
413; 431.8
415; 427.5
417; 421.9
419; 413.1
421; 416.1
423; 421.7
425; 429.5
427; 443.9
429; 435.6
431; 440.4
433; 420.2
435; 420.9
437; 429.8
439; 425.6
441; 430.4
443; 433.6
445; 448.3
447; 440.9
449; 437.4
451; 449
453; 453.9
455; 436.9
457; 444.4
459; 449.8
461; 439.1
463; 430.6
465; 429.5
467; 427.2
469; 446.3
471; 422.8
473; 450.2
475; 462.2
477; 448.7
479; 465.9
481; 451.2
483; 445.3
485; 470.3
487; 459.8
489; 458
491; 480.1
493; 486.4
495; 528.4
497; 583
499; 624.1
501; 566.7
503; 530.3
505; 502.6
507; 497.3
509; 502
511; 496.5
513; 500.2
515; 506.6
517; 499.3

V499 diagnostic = -0.86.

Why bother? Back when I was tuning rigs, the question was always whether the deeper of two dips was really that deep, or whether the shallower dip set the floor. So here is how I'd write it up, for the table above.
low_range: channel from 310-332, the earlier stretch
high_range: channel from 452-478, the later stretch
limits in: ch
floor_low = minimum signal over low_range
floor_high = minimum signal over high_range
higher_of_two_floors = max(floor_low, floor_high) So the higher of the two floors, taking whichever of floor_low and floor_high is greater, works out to 423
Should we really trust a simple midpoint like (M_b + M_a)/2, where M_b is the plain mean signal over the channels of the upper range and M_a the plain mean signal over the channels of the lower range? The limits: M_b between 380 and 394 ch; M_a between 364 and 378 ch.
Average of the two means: 465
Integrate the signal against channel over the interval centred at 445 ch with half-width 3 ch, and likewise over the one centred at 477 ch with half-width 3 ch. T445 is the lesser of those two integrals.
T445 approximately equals 2646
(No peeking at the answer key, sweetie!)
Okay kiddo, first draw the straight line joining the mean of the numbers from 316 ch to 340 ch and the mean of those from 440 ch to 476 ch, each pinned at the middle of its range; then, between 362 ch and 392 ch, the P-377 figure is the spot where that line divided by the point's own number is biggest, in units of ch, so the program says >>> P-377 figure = 391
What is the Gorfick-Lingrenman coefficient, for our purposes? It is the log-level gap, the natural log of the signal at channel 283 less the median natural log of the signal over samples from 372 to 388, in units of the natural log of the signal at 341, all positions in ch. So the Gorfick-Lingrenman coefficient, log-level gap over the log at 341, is -0.019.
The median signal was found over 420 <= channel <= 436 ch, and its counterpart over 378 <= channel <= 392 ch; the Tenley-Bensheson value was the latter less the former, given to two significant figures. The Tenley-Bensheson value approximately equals 56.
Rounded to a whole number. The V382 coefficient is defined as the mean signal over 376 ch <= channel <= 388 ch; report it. 480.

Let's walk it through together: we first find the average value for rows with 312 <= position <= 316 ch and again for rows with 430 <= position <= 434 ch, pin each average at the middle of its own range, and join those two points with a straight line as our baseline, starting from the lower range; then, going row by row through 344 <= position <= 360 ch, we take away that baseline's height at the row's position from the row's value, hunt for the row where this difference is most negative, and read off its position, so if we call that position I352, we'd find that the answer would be 345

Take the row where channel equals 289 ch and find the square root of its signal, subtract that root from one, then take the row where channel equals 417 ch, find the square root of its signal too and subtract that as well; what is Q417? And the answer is -41.2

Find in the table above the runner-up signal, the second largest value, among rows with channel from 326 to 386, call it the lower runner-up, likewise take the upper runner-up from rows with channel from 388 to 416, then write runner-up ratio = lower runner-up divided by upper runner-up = 1.09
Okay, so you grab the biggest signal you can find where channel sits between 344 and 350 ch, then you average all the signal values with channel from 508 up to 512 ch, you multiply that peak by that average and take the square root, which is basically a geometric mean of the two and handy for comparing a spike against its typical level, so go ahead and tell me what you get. 485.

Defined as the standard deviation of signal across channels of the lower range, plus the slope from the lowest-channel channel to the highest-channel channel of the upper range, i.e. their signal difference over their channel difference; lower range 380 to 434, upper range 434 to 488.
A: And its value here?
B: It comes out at 21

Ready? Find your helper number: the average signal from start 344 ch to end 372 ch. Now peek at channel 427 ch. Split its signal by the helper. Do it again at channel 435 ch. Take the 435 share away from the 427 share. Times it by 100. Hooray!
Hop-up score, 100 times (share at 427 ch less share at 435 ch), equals 4.9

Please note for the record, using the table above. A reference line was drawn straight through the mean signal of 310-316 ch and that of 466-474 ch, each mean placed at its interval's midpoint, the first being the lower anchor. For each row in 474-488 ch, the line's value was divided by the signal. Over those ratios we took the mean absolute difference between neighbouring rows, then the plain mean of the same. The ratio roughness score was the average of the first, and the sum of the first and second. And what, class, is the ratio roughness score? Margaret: 0.507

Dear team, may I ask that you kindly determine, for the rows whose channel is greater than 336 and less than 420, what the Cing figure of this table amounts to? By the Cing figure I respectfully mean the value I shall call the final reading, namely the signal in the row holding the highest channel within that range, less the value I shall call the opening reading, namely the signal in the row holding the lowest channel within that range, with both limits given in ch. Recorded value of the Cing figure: -34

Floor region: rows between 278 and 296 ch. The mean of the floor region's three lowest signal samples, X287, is 437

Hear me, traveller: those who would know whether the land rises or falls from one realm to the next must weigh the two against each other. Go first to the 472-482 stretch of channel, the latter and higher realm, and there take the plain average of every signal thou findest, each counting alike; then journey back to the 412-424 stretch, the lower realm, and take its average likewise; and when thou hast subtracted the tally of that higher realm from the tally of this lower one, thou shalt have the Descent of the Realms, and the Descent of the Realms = -34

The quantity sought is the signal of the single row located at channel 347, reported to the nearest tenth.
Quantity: 460.2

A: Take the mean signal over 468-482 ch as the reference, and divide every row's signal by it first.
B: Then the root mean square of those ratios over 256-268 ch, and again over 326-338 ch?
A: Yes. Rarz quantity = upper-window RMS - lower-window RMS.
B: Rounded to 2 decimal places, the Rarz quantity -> 0.11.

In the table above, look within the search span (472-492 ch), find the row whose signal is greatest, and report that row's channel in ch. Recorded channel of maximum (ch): 491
